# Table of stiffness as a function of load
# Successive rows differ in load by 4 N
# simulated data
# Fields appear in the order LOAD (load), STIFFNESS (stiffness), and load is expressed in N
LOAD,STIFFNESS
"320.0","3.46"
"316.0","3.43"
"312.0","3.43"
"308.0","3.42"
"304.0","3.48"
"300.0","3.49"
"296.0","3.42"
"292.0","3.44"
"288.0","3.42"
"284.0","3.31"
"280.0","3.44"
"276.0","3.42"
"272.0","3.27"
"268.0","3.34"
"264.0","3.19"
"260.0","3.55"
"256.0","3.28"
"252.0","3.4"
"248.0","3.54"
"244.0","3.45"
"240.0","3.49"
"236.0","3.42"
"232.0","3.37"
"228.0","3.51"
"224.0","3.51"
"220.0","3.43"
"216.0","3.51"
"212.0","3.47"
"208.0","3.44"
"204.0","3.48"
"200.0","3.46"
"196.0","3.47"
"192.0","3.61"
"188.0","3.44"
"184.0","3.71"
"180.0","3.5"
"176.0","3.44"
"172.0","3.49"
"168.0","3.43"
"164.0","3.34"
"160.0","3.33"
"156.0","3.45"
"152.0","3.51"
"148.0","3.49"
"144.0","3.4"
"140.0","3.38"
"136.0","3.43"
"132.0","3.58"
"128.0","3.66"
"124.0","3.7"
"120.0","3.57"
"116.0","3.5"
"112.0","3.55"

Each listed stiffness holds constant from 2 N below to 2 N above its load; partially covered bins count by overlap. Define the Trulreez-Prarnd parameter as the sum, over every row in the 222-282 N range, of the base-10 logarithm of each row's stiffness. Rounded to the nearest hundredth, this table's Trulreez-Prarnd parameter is 7.99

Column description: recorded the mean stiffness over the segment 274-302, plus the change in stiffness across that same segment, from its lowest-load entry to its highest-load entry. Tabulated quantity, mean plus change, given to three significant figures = 3.49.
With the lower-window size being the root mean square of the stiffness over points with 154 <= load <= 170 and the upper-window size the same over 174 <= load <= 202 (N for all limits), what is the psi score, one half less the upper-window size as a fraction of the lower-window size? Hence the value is -0.54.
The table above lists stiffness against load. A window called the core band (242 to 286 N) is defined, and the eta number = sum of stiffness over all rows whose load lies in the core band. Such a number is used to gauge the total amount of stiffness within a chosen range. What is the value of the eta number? 37.2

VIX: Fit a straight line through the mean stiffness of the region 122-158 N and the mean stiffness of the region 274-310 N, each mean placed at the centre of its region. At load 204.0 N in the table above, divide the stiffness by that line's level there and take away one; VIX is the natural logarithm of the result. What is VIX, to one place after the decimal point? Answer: -6.7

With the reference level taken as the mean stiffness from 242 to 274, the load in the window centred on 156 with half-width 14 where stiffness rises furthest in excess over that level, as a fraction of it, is 152.0 N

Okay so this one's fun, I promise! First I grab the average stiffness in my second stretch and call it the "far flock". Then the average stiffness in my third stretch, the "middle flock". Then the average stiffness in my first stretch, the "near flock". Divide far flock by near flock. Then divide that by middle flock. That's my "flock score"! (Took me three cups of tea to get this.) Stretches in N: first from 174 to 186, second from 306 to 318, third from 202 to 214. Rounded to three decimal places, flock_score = 0.279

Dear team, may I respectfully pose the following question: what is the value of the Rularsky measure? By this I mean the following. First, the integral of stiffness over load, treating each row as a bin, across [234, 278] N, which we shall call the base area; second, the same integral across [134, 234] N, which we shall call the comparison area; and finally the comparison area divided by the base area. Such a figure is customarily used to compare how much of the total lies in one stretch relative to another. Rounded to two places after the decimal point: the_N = 2.32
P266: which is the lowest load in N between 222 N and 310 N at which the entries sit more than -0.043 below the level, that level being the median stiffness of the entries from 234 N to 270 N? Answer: 232.0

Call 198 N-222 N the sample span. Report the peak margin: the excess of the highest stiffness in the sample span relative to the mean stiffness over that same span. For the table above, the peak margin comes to 0.045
